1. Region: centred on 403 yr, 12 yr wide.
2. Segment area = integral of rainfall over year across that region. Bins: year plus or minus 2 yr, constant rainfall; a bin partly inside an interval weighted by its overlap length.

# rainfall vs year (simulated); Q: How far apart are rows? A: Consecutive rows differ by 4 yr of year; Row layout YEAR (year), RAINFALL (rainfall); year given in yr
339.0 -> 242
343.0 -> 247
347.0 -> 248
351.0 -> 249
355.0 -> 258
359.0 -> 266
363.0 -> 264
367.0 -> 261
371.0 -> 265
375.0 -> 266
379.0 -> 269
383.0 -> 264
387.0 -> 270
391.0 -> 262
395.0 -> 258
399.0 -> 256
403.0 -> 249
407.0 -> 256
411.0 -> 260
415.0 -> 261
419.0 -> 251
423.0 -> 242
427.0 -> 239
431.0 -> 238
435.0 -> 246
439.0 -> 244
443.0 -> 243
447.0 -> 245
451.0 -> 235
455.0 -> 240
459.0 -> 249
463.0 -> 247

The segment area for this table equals 3044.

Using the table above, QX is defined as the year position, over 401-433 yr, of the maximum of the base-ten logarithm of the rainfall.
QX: 415.0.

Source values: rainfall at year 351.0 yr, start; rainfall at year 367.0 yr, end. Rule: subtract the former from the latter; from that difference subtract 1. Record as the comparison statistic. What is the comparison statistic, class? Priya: 11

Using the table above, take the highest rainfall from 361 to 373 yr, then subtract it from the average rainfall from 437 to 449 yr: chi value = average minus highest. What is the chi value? -21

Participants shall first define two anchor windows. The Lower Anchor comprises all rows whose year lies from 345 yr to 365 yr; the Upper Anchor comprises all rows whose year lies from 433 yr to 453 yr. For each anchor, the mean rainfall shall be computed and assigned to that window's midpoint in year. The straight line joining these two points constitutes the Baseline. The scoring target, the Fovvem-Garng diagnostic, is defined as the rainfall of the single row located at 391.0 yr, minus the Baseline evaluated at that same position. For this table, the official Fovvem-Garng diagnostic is 11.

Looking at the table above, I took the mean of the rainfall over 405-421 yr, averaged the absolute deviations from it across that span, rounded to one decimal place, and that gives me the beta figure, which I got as 3.5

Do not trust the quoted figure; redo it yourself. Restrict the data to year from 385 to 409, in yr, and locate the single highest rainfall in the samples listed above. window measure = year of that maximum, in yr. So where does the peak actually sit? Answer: 387.0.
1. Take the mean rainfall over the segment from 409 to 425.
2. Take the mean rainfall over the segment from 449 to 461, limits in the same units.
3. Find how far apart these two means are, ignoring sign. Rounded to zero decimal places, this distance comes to 12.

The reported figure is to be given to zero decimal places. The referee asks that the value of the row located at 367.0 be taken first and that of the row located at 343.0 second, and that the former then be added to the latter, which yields 508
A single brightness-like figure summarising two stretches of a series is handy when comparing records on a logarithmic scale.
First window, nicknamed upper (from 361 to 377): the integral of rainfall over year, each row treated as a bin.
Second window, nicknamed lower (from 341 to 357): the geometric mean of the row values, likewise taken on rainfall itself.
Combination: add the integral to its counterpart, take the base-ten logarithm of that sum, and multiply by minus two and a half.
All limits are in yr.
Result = -9.13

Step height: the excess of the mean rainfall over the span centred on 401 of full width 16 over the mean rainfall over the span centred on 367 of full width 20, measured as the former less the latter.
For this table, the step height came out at -10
